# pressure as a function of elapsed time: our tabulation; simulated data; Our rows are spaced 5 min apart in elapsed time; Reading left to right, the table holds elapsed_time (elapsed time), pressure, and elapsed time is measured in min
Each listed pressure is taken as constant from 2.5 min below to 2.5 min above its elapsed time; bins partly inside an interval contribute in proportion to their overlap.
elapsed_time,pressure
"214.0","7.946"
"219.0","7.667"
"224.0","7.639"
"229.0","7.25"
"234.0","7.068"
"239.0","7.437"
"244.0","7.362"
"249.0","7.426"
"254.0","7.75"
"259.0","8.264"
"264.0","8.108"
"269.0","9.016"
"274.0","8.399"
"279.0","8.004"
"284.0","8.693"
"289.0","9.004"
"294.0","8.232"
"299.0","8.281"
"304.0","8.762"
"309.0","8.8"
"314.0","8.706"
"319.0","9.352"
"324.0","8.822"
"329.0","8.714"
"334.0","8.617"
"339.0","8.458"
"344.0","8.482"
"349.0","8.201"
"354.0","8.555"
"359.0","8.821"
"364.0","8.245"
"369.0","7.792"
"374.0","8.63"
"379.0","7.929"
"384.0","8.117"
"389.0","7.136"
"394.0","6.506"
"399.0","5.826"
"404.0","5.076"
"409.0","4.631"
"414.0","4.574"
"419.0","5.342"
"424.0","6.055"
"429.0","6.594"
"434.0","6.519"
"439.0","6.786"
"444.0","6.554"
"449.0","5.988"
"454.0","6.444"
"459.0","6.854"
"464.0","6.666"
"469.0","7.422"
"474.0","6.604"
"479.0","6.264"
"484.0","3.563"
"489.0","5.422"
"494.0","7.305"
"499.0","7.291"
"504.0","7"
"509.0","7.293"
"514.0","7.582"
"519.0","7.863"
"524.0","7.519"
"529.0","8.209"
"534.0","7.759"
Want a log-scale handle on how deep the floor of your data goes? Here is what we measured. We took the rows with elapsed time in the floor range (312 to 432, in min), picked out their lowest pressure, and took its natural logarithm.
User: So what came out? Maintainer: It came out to 1.52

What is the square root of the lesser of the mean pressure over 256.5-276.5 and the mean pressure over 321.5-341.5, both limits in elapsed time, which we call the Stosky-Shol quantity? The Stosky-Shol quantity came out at 2.9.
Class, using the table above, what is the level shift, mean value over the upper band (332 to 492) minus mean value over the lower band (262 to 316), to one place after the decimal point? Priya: -1.7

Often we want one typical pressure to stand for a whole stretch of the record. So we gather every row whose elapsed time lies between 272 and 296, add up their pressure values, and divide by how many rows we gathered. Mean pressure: 8.47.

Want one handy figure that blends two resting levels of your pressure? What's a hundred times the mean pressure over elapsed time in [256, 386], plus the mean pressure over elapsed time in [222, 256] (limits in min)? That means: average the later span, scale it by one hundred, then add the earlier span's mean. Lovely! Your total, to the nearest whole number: 857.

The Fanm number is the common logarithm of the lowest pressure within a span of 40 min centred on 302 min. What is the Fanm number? 0.92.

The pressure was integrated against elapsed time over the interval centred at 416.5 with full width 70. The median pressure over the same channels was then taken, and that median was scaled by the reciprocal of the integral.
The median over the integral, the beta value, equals 0.0147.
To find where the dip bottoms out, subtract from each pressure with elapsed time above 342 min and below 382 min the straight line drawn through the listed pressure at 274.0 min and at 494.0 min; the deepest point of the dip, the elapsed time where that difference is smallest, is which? 369.0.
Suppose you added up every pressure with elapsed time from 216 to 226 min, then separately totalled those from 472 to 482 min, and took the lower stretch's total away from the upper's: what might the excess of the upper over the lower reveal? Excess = -2.4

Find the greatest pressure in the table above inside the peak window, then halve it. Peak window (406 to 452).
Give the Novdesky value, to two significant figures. 3.4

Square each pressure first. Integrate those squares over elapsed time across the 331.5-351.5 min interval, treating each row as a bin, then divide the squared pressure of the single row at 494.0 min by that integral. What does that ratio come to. 0.0374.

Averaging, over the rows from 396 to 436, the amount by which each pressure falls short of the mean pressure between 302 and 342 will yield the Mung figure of 3.2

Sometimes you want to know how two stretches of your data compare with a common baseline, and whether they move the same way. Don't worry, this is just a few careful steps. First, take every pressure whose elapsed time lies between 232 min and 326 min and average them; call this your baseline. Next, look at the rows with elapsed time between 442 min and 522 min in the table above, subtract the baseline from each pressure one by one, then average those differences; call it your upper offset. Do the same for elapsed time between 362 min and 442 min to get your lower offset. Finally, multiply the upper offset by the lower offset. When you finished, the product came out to 2.8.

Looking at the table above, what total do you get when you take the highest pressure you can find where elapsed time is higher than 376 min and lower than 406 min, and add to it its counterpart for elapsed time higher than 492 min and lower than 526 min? 16.0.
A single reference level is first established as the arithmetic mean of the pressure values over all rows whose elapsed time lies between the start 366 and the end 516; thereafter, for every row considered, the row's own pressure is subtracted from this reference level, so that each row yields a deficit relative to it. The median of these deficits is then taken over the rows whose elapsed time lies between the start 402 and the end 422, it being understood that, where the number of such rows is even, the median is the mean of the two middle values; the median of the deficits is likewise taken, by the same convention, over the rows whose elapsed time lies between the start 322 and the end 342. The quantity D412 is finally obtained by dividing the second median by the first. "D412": -1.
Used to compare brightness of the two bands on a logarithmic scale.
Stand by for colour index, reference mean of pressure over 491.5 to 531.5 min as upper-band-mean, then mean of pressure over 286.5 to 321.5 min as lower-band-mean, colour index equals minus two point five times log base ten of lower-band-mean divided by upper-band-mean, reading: -0.16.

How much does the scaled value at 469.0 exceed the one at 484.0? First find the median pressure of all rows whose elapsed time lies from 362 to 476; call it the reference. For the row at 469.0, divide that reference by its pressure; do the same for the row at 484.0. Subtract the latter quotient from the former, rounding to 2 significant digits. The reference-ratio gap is -0.96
